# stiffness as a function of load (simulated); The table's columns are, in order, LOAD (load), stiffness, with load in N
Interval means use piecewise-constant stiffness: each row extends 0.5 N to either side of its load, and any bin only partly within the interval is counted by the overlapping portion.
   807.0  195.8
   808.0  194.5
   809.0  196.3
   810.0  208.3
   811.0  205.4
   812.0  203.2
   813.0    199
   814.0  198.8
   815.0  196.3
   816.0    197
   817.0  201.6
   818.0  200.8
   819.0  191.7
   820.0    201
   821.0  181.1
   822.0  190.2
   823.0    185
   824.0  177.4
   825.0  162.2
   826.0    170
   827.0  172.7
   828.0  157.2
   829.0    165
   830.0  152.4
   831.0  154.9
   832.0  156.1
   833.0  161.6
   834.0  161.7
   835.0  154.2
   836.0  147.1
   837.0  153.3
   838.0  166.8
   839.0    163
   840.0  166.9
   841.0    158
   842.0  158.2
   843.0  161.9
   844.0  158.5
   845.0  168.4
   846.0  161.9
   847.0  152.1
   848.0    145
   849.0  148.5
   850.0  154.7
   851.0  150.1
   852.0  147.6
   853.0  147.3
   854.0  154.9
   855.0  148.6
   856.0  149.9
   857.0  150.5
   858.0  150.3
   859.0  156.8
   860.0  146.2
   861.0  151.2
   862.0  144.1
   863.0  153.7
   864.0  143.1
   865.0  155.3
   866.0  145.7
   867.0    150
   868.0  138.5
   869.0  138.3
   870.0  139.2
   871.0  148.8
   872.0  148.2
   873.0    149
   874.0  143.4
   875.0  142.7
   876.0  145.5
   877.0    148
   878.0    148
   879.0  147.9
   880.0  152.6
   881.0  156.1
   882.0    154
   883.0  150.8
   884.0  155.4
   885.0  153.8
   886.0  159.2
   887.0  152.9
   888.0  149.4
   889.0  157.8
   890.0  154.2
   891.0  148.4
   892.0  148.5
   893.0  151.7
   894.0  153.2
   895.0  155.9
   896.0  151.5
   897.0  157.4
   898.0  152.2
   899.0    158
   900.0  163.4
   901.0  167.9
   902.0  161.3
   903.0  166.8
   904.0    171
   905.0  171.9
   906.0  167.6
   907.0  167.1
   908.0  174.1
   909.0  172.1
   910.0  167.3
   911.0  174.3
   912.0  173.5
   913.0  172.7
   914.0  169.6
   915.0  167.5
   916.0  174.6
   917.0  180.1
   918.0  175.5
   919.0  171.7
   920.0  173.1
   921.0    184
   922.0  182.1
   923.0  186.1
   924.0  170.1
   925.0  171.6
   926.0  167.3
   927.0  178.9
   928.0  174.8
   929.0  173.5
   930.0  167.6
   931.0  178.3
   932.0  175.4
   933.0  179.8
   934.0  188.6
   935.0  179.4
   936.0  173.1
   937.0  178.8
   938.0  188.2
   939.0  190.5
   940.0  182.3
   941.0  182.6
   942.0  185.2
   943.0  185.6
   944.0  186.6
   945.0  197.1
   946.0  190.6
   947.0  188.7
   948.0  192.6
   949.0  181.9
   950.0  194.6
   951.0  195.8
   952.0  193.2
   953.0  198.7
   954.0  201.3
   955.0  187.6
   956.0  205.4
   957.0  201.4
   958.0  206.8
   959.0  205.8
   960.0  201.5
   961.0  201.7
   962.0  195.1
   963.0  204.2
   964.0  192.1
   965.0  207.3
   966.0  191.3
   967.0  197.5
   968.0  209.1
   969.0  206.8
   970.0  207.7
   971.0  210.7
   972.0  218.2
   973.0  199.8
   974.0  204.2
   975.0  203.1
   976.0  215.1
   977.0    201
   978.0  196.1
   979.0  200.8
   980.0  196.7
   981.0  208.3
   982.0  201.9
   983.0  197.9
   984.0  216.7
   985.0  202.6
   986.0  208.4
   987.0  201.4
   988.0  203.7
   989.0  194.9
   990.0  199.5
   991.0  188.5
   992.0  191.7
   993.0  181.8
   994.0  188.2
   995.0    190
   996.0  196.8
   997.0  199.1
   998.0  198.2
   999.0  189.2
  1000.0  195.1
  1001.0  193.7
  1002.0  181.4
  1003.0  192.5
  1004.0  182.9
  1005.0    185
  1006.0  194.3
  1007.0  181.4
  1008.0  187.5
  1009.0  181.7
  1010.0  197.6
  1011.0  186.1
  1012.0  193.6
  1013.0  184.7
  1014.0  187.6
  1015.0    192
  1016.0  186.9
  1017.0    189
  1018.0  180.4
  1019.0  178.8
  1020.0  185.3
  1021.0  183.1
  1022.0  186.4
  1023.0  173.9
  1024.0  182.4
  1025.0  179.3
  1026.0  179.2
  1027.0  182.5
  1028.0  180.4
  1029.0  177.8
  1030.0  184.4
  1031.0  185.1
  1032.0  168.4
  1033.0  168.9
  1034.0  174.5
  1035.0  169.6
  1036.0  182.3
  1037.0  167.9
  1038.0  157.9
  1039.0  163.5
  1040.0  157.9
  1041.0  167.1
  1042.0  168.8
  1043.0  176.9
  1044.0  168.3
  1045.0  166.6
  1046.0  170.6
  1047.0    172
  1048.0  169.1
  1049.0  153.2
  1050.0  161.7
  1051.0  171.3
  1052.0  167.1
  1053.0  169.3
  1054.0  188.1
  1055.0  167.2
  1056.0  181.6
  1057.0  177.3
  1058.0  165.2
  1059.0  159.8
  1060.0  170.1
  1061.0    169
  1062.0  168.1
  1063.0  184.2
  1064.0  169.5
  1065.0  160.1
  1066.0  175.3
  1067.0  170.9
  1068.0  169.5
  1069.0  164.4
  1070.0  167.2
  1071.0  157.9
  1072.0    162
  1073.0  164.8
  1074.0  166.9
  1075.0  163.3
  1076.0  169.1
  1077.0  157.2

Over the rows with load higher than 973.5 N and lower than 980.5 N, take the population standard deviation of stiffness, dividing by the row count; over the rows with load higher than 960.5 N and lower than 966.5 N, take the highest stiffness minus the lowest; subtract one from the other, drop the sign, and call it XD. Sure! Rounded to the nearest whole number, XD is 10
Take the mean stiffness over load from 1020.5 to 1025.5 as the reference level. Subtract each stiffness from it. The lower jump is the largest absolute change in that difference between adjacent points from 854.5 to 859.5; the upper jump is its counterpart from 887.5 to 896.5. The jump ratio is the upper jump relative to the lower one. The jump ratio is 1.3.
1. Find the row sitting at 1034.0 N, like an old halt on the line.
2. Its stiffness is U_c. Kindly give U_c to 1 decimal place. 174.5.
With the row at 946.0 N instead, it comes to 190.6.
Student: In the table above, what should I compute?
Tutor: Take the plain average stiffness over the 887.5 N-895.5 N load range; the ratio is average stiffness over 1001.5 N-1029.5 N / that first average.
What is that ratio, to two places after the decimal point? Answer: 1.21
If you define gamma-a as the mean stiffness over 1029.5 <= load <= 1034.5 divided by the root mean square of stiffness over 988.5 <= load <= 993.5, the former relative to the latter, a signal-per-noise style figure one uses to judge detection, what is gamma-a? 0.92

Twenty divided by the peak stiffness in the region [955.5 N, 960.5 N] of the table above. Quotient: 0.097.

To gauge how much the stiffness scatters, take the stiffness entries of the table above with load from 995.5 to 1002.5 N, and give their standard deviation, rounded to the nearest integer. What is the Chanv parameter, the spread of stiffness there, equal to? 6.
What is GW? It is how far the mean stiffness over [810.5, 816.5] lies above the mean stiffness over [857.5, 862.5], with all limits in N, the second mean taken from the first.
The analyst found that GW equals 50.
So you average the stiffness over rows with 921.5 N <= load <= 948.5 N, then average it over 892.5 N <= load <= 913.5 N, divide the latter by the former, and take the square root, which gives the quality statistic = 0.95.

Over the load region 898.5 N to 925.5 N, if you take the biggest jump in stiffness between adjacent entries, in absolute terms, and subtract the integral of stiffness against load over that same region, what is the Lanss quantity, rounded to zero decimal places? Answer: -4619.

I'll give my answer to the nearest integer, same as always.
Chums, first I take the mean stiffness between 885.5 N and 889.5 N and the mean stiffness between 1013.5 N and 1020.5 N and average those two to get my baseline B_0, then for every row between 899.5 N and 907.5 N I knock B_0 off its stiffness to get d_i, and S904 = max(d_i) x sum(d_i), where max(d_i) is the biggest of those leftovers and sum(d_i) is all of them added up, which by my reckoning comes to -41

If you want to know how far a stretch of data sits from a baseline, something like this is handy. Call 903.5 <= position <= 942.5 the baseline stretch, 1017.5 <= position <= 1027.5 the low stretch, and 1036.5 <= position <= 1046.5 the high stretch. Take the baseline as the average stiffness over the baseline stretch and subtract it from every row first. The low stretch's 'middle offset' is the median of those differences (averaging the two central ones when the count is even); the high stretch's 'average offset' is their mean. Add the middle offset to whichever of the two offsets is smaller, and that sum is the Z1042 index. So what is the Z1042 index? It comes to -4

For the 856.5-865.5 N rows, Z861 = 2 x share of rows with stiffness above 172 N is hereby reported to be 0.0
